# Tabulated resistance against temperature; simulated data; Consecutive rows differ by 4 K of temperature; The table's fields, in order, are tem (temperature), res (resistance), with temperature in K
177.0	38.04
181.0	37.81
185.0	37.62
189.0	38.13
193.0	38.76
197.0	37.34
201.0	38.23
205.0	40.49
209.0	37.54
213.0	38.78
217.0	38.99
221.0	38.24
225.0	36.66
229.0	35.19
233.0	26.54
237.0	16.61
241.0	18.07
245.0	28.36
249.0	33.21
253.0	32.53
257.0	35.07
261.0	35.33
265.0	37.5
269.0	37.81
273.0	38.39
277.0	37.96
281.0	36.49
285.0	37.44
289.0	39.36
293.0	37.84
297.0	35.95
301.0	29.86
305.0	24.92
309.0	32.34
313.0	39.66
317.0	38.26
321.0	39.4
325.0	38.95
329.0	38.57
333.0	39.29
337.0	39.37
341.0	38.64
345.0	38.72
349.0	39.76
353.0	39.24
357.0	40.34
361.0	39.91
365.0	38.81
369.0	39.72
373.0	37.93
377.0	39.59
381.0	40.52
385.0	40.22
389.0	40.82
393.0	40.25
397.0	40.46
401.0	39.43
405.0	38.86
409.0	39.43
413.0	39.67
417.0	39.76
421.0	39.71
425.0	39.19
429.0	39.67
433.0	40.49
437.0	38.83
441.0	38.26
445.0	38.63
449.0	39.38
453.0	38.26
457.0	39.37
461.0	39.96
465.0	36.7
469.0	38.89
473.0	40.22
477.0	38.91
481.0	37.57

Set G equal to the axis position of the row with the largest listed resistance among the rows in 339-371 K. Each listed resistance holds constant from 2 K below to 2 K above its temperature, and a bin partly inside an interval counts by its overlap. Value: 357.0 K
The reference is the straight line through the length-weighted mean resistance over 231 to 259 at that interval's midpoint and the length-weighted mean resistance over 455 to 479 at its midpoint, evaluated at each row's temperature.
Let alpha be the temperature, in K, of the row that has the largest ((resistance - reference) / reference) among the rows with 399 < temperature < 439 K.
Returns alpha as 401.0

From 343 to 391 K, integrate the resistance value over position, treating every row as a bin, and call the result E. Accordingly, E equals 1902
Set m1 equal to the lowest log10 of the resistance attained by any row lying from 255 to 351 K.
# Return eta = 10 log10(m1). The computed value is 1.45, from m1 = 1.40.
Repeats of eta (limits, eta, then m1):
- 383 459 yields 1.99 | 1.58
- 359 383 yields 1.98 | 1.58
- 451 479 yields 1.94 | 1.56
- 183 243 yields 0.86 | 1.22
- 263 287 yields 1.94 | 1.56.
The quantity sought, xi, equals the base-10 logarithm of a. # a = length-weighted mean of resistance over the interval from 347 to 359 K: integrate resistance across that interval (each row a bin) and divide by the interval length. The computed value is 1.600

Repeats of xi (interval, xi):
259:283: 1.571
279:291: 1.577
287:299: 1.577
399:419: 1.596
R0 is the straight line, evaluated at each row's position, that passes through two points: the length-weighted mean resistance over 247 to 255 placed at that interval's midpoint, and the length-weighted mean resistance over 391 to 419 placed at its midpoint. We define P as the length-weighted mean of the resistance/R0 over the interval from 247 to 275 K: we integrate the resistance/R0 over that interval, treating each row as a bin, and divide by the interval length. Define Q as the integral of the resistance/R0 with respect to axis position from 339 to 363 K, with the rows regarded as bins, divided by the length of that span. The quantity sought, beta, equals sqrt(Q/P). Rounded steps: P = 1.07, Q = 1.06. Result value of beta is 0.99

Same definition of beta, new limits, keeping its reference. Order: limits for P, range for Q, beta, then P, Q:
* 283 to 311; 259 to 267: 1.06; 0.97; 1.09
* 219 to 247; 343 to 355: 1.09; 0.89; 1.05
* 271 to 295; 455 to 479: 0.91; 1.11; 0.92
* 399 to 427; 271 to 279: 1.07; 0.98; 1.13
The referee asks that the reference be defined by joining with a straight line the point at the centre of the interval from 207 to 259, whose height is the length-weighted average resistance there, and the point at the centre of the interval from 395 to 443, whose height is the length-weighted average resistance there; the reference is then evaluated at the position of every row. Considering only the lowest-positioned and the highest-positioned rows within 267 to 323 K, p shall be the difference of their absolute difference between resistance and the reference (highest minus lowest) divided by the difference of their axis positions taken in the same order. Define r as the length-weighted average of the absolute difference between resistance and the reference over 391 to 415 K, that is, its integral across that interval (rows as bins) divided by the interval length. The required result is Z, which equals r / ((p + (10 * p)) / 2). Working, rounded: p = -0.010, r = 0.9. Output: -16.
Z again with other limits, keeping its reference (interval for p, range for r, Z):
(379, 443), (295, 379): -72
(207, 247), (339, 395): -6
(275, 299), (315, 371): -4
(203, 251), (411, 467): -1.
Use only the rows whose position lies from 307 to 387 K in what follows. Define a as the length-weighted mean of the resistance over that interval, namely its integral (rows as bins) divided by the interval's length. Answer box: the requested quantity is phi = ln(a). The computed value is 3.66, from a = 39.0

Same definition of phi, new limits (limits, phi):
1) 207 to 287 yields 3.52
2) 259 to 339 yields 3.60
